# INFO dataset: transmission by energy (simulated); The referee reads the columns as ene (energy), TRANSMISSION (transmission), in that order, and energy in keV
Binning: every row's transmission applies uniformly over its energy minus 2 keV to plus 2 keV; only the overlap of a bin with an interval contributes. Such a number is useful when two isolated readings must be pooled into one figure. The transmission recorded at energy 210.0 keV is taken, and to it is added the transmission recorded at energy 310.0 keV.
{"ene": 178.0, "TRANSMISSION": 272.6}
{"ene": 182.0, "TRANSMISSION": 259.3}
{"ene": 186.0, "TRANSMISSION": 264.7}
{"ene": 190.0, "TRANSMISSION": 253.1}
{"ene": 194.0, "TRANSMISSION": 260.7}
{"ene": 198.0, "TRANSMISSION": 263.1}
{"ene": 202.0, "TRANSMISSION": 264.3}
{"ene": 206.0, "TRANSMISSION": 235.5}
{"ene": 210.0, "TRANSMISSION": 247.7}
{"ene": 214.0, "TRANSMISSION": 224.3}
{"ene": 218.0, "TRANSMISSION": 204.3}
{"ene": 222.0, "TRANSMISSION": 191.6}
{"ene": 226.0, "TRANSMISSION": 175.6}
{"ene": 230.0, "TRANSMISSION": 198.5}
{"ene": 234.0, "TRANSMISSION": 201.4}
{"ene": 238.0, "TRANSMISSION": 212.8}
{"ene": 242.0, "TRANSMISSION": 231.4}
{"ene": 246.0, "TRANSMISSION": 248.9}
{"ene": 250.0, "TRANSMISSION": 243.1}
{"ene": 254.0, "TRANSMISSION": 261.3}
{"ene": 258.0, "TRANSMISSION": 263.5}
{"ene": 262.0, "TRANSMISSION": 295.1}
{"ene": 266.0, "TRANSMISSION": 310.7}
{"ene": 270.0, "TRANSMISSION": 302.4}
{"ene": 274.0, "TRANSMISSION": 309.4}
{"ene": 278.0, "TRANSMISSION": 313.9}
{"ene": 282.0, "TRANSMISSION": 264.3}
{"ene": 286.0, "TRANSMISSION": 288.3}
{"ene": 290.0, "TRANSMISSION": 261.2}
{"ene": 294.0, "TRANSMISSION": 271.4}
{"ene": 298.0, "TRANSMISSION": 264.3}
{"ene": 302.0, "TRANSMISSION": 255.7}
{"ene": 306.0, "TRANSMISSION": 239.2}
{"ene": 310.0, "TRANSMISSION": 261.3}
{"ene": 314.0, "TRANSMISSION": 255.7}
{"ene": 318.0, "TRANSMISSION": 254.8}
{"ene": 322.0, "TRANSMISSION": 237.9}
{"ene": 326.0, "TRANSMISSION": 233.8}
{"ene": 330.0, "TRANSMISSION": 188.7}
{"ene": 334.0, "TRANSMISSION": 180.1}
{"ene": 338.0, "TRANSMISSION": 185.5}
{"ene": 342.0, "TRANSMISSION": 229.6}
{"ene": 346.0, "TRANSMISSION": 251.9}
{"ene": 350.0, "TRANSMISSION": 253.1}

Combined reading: 509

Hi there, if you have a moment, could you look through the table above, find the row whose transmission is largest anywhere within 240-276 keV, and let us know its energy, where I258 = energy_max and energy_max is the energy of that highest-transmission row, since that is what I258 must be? 266.0 keV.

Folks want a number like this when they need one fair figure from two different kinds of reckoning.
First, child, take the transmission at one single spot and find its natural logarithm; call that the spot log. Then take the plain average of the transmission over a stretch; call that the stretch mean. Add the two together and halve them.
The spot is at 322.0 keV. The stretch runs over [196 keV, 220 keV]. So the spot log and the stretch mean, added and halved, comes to 122.7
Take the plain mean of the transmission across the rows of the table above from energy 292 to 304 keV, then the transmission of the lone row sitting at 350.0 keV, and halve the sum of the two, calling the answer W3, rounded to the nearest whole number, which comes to 258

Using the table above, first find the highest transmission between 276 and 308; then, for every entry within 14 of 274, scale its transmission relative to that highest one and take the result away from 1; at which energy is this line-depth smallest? 278.0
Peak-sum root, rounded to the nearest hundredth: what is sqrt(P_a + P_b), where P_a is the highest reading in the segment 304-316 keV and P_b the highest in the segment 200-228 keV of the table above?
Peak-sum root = 22.93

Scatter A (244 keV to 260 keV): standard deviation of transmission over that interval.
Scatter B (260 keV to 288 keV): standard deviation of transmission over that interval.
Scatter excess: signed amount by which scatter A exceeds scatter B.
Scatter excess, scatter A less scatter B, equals -8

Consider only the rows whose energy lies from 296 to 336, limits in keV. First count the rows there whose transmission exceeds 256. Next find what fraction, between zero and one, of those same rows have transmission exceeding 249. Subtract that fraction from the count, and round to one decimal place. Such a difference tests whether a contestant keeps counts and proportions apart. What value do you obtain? 1.5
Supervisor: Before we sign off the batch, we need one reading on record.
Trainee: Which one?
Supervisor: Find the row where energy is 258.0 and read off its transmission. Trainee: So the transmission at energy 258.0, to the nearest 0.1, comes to 263.5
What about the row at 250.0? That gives 243.1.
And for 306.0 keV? 239.2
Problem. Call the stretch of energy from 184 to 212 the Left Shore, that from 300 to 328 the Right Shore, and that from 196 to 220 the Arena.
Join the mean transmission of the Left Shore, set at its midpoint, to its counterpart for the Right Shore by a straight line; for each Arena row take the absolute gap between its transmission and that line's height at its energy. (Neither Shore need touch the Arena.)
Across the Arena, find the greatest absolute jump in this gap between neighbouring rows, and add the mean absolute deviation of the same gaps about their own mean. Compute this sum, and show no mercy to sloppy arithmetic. 36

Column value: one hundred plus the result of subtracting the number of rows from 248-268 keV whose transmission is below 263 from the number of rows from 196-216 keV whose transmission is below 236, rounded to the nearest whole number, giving 100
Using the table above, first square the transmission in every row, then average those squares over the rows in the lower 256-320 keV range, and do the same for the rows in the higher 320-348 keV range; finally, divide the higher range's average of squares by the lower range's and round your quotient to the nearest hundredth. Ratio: 0.62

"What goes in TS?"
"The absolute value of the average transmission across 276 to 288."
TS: 289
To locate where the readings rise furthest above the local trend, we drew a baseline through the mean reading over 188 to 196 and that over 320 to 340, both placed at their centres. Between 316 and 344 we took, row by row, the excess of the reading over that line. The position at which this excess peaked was 318.0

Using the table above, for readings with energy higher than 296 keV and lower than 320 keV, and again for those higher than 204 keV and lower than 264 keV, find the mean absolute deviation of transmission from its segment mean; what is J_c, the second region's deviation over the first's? 4.76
